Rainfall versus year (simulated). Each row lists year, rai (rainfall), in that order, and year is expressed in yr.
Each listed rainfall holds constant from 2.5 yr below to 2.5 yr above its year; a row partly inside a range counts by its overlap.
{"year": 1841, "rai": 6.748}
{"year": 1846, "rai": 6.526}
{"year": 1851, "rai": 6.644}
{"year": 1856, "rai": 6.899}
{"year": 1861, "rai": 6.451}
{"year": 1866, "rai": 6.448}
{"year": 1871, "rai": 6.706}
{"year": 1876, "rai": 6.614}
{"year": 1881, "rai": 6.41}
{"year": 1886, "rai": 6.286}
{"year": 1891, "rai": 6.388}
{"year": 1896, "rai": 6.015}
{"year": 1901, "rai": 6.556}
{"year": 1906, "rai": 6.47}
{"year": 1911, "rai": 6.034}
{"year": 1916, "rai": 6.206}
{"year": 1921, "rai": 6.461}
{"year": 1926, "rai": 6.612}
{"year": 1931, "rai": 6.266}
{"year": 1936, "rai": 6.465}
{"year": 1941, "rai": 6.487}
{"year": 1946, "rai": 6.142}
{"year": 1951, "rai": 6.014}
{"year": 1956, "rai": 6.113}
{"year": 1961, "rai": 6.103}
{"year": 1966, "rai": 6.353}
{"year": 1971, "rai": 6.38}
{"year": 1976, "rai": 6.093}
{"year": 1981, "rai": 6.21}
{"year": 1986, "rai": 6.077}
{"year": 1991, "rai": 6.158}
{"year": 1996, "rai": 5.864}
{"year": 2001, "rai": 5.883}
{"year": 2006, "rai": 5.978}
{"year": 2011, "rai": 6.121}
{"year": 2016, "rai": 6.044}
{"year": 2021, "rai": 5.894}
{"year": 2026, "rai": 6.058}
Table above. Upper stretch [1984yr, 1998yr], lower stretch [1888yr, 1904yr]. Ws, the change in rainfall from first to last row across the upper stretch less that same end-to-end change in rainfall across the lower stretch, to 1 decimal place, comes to -0.4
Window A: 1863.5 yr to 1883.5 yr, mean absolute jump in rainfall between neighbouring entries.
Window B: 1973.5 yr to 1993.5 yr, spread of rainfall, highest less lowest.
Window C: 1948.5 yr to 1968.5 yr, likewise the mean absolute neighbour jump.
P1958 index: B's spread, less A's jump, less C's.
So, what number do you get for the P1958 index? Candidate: -0.17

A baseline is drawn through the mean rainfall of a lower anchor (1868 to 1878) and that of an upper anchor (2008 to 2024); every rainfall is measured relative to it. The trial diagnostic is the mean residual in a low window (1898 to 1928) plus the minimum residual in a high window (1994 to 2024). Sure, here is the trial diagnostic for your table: -0.34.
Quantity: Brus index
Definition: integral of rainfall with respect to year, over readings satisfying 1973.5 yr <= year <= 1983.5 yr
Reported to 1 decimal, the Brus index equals 61.5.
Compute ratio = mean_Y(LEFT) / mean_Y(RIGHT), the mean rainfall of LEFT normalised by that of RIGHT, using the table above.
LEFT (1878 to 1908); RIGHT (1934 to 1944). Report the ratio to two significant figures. 0.98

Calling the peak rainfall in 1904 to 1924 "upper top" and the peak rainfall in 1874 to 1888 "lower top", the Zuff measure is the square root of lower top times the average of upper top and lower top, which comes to 6.58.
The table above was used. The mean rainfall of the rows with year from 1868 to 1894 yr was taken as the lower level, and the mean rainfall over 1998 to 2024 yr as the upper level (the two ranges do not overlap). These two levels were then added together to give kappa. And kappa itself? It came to 12.5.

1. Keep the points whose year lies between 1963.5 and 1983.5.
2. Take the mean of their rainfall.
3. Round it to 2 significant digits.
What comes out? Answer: 6.3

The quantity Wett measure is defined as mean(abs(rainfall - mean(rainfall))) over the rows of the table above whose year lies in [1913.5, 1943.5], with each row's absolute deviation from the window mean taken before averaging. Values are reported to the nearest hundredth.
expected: 0.12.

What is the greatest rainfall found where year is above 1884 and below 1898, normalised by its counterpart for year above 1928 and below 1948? 0.98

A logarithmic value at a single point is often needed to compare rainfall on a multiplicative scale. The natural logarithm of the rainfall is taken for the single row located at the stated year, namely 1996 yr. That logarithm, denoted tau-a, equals 1.77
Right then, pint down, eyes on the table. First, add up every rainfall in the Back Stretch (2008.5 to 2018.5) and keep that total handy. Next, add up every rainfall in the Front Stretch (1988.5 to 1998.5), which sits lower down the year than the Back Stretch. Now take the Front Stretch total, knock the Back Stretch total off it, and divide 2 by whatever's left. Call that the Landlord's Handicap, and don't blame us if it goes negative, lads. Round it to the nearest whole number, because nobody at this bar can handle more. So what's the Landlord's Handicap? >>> -14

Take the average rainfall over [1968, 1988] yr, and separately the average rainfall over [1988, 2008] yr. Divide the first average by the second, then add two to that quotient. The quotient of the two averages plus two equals 3.037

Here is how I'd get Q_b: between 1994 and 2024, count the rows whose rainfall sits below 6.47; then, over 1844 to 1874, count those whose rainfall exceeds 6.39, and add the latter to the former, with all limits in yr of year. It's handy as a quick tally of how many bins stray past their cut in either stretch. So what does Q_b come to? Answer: 12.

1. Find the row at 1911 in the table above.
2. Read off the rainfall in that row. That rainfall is 6.034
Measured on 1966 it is 6.353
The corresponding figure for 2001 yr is 5.883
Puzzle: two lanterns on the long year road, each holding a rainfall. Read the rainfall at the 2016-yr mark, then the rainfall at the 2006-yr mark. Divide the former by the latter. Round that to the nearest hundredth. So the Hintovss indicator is 1.01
